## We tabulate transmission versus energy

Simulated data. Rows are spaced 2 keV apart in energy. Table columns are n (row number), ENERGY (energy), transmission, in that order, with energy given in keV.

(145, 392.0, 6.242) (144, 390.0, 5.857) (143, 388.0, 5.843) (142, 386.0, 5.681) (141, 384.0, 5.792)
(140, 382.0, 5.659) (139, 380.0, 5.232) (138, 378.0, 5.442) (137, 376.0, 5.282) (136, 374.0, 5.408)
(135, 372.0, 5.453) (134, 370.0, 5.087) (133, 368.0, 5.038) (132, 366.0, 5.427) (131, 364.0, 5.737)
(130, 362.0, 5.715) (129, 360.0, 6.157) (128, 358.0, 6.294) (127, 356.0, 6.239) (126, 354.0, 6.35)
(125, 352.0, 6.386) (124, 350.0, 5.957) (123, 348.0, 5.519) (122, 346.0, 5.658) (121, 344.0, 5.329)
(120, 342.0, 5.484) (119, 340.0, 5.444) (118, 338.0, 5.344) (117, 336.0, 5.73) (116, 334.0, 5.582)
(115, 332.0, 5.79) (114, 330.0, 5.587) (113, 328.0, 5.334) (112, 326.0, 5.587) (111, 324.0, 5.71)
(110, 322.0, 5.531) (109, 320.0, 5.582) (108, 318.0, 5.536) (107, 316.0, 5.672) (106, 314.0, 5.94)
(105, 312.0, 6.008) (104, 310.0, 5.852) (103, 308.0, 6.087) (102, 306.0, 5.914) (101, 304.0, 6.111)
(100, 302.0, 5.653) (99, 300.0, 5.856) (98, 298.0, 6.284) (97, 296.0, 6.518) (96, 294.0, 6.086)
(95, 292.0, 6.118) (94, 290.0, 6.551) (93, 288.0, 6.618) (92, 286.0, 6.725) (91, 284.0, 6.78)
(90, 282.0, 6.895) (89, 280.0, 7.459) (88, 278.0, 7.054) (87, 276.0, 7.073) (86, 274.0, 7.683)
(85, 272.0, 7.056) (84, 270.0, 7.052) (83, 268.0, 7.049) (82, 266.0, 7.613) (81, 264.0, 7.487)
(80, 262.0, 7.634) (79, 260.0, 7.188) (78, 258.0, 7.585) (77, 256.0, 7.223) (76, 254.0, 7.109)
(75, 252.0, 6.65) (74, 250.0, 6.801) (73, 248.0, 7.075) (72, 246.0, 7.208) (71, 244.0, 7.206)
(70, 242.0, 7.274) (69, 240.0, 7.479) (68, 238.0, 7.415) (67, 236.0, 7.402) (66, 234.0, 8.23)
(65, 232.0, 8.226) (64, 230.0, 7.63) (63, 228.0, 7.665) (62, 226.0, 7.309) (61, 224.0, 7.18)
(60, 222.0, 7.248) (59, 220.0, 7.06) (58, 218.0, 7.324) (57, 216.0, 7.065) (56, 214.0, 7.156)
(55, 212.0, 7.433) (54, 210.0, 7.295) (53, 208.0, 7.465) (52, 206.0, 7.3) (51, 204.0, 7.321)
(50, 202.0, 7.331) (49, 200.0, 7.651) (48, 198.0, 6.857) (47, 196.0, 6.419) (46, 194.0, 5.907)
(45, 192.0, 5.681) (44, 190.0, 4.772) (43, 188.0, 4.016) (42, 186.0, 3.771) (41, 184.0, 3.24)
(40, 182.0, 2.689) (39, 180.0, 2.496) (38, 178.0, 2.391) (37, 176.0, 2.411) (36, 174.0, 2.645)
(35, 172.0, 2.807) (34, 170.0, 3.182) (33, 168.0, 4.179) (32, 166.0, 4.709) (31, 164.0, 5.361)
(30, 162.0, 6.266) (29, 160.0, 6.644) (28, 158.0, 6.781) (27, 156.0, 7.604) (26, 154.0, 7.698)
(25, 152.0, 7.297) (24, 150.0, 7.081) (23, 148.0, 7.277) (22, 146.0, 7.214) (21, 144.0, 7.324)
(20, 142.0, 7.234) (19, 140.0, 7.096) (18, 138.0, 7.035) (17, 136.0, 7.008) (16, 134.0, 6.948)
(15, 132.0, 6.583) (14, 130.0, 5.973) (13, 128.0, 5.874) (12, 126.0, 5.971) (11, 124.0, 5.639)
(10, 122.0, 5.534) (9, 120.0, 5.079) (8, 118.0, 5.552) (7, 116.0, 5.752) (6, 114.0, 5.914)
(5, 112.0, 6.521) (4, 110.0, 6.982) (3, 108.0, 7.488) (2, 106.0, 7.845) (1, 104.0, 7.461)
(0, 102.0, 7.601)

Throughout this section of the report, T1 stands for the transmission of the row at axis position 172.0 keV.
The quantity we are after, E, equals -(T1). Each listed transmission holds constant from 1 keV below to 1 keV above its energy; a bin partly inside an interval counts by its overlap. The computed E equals -2.8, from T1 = 2.807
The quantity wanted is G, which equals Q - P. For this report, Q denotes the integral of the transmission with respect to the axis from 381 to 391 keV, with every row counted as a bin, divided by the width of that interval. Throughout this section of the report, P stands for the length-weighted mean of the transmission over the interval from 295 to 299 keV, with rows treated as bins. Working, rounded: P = 6.4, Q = 5.8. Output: -0.6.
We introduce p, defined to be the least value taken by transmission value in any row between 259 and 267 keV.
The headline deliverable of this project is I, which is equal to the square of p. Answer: 52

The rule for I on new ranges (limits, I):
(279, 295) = 37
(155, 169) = 17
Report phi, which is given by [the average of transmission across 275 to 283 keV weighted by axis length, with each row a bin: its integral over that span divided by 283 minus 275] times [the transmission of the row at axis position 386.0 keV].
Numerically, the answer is 40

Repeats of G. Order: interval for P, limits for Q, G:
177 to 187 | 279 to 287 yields 4.0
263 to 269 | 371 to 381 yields -2.0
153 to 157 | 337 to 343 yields -2.2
